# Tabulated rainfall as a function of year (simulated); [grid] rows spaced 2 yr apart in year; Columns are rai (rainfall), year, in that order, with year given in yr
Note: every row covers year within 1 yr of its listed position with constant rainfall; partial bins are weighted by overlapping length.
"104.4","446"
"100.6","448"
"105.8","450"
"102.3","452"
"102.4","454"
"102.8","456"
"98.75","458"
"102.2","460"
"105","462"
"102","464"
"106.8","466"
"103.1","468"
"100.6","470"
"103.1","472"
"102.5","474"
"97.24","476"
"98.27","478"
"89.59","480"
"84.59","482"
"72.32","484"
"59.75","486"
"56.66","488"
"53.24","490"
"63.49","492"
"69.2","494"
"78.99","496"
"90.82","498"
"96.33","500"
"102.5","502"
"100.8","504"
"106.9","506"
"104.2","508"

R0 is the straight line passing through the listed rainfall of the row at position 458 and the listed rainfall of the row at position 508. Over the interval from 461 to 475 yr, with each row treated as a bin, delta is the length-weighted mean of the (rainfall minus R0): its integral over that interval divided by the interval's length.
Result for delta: 3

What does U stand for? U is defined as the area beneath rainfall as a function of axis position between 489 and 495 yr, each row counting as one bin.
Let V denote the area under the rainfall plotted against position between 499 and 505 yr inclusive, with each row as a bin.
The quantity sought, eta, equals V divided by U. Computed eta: 1.61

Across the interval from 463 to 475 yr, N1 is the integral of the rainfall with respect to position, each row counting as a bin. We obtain 1236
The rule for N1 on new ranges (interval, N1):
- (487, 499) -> 825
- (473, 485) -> 1089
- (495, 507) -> 1153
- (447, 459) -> 1225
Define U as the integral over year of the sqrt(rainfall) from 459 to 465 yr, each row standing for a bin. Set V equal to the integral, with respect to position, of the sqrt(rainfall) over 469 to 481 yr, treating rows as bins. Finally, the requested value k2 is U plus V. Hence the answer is 180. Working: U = 61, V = 119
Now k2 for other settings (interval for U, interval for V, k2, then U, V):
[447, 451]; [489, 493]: 71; 41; 31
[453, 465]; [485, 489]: 152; 121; 31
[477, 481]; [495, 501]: 95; 39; 56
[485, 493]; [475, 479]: 101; 61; 40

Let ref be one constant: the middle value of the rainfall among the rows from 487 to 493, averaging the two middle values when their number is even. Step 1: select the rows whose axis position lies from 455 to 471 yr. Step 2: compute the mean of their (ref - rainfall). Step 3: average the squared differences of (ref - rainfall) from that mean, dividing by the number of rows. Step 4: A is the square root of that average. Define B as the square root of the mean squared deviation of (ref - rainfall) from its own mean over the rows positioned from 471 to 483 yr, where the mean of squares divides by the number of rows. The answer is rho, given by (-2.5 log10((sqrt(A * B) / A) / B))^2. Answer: 2.2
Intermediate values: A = 2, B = 6.7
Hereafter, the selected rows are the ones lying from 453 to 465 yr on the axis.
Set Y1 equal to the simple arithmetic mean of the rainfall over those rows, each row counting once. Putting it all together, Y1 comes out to 102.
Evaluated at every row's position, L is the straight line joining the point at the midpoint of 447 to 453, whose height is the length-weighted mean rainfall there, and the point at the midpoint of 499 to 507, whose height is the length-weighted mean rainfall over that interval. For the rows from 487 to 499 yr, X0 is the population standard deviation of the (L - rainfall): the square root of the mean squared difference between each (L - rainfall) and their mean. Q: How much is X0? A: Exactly 13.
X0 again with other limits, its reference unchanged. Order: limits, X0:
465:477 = 3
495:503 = 9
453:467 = 2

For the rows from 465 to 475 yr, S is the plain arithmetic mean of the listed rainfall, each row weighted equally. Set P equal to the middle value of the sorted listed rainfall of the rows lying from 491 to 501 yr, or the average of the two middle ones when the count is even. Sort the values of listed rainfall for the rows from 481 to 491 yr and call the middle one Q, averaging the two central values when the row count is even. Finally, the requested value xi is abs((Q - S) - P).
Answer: 122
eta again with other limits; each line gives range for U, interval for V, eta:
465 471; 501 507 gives 1.00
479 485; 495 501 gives 1.08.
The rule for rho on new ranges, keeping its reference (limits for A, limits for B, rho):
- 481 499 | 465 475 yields 3.0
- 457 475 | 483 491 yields 2.2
